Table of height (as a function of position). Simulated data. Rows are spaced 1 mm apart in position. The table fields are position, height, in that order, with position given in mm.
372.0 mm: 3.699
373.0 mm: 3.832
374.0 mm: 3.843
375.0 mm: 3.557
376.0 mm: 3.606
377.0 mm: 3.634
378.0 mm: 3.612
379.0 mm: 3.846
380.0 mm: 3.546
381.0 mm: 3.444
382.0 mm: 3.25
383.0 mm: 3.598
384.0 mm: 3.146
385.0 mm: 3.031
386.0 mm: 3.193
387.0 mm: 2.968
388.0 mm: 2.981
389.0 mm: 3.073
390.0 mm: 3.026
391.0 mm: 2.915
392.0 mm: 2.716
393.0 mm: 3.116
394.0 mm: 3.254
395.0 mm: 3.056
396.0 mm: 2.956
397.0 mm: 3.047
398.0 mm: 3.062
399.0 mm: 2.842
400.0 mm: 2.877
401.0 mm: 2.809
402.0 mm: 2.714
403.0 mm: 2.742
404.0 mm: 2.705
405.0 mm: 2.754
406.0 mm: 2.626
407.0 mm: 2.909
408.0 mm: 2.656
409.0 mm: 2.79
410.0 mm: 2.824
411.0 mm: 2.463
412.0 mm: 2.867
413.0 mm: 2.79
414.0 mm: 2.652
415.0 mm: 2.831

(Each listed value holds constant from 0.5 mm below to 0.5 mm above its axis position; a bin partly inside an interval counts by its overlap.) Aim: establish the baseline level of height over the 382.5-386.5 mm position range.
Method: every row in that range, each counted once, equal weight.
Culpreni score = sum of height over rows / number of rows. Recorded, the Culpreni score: 3.2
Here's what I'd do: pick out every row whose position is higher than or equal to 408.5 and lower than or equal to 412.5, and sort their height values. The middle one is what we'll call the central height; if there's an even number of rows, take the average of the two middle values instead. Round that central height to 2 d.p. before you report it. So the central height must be 2.81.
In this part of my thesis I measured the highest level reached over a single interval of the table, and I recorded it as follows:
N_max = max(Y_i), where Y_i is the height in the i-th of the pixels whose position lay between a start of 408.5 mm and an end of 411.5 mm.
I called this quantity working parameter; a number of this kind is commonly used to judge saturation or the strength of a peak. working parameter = 2.824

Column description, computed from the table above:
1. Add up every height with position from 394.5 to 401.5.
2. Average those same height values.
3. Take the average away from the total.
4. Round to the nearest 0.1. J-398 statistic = 17.7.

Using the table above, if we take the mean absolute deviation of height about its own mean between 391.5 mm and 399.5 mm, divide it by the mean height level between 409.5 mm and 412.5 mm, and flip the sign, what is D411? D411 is -0.046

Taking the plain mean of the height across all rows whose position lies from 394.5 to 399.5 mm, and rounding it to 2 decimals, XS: 2.99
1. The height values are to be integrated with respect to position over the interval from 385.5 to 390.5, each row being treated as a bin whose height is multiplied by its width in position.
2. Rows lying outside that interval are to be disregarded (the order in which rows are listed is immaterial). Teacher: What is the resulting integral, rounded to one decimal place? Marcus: 15.2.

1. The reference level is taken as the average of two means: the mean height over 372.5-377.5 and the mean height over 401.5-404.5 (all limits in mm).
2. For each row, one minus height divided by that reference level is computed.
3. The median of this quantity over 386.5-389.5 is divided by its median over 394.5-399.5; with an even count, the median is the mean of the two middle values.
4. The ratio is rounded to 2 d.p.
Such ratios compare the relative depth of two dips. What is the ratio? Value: 1.41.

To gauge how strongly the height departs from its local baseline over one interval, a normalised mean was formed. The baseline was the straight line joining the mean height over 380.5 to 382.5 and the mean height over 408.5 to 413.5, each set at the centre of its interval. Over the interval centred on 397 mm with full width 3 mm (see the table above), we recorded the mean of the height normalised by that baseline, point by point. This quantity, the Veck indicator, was 1.00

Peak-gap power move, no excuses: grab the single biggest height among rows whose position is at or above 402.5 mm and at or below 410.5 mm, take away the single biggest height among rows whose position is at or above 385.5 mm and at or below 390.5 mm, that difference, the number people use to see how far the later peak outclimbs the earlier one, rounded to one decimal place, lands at -0.3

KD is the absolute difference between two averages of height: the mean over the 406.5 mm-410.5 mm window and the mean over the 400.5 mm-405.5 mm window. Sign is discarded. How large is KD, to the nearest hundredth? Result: 0.05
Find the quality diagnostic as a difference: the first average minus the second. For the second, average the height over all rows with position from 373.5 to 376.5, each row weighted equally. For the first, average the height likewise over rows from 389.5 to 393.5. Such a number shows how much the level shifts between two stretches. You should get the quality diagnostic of -0.73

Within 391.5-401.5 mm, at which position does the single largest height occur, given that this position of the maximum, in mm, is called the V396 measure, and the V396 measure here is 394.0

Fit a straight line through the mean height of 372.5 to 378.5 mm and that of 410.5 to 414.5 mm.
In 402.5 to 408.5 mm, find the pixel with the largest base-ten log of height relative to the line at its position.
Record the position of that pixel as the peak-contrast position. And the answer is 407.0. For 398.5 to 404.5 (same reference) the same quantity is 400.0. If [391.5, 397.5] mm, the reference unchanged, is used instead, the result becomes 394.0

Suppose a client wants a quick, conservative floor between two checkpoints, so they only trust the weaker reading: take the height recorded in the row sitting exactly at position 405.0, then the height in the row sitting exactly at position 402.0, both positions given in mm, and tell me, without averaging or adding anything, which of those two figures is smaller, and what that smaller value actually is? 2.71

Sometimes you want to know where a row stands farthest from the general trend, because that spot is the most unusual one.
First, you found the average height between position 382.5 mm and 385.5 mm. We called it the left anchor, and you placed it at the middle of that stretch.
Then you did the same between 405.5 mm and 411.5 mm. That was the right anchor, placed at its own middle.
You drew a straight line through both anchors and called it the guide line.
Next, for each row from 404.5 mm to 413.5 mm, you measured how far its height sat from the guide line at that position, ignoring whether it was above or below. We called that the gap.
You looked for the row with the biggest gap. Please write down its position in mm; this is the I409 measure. 412.0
